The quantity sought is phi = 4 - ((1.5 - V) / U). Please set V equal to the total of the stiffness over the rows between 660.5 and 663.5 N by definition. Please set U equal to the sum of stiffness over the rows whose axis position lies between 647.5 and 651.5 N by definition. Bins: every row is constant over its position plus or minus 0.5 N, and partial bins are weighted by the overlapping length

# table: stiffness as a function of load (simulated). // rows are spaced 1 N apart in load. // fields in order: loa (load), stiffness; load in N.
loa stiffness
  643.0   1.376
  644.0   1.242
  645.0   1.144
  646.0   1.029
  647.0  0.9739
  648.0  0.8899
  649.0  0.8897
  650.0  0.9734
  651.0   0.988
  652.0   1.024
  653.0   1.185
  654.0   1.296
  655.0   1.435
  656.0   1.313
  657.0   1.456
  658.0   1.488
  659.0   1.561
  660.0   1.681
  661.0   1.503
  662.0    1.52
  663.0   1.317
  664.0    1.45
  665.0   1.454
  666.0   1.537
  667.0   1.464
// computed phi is 4.8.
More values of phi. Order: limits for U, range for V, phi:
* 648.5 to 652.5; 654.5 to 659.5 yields 5.5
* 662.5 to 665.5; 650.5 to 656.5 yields 5.4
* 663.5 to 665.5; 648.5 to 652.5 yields 4.8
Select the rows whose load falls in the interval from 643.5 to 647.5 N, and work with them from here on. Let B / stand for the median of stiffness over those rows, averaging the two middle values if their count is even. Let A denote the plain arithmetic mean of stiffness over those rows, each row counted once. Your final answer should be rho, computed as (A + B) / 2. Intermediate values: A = 1.1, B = 1.09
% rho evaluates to 1.1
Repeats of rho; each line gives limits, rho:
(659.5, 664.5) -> 1.5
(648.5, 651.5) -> 1.0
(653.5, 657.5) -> 1.4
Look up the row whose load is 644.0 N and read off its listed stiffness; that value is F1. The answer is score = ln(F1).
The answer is 0.22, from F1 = 1.242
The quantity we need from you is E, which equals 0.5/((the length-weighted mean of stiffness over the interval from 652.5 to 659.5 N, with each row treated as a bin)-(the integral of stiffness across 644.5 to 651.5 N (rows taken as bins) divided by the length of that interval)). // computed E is 1.2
